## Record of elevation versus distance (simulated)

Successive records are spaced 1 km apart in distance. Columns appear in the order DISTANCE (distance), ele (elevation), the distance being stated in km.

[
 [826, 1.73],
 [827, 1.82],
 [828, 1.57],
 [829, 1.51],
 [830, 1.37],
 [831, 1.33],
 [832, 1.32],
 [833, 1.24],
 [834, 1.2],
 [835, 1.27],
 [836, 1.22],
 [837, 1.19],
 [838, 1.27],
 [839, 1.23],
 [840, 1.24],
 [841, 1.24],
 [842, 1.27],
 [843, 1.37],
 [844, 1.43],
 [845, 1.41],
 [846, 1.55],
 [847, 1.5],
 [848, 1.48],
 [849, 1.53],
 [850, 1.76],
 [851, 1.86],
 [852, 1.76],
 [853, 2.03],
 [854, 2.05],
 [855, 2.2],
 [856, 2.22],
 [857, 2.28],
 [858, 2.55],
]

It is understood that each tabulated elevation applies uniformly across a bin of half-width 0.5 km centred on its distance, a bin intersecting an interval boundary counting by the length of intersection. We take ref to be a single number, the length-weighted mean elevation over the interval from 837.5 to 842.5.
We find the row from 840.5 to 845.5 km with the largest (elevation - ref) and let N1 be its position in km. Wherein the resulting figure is 844 km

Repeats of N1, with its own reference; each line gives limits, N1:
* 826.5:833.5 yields 827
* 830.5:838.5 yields 831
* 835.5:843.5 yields 843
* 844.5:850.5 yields 850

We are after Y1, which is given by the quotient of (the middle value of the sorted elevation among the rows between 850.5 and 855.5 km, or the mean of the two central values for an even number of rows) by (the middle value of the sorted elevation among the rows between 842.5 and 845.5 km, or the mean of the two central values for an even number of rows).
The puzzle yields 1.4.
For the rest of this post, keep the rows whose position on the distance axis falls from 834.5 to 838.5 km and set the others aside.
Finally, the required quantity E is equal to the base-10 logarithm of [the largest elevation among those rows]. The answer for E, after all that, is 0.10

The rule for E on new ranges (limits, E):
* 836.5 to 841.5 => 0.10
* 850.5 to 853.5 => 0.31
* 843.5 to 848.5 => 0.19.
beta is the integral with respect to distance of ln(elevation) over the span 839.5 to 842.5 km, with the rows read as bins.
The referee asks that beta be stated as 0.7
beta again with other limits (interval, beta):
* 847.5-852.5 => 2.6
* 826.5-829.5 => 1.5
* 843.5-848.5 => 1.9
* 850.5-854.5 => 2.6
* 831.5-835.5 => 0.9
